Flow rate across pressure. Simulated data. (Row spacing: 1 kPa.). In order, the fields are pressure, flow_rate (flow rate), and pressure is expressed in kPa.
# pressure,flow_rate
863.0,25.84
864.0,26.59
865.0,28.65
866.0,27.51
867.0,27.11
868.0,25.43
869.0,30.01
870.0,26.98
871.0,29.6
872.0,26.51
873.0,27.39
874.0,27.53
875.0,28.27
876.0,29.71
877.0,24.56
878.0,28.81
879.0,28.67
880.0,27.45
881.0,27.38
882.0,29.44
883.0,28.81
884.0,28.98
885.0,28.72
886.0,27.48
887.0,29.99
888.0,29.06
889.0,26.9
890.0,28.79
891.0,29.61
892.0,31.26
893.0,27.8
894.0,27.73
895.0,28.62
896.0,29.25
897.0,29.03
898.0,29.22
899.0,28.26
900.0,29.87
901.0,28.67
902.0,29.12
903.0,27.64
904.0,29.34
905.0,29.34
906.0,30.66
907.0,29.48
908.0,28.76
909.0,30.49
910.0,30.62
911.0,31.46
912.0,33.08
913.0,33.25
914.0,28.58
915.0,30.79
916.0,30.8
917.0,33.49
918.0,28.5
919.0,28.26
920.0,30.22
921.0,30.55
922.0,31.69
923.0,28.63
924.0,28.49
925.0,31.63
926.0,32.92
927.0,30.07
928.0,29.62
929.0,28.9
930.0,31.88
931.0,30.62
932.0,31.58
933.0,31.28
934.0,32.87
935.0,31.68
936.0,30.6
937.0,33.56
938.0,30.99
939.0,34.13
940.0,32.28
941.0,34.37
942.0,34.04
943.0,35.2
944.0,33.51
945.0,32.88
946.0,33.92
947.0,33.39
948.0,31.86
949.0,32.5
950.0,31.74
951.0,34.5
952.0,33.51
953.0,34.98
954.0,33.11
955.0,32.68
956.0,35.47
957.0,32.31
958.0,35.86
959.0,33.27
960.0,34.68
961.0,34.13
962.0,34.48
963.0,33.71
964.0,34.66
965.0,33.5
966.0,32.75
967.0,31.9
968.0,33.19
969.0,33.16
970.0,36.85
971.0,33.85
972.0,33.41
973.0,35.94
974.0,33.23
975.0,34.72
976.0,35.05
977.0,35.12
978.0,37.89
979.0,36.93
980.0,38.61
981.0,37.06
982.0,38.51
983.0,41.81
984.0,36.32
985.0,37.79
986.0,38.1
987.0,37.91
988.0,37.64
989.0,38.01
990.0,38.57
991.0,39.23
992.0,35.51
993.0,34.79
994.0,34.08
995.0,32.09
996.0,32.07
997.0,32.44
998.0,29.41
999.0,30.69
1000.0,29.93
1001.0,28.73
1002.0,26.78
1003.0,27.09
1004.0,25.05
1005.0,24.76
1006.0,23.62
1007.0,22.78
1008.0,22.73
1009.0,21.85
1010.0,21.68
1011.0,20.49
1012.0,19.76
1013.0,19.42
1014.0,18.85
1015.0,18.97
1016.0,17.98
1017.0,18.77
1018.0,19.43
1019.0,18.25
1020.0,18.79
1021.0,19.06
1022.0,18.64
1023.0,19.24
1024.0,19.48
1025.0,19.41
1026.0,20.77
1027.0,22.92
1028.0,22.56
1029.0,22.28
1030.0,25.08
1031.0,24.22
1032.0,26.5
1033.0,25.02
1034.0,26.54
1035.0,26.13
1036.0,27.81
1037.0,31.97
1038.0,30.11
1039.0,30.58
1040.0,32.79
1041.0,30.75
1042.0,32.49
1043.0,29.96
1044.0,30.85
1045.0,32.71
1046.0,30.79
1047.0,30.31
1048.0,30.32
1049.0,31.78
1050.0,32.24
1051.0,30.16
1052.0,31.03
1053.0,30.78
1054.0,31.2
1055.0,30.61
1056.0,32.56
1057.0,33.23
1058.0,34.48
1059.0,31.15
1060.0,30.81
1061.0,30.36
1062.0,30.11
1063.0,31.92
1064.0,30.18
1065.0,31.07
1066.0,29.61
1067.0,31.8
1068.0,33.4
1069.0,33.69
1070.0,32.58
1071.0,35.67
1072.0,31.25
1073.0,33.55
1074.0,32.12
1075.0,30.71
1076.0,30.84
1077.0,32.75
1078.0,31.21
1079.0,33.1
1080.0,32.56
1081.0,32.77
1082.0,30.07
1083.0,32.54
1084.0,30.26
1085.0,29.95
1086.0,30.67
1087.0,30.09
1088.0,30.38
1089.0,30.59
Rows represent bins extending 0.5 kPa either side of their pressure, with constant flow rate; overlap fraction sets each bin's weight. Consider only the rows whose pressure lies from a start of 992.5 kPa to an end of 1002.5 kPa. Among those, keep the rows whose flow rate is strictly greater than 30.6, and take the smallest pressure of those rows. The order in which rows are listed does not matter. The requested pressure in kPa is 993.0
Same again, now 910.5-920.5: 911.0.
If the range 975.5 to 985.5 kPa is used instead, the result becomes 976.0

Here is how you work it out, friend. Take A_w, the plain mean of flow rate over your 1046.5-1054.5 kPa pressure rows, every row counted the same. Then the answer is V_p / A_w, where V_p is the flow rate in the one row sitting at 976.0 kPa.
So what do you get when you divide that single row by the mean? 1.13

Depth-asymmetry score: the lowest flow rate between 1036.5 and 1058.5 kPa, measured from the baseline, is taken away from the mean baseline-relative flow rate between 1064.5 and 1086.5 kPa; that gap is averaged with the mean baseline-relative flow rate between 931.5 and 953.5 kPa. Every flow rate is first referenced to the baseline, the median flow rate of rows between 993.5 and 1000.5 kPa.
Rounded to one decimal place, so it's 1.4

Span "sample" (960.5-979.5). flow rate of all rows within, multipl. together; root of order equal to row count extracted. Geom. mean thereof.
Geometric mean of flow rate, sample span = 34.4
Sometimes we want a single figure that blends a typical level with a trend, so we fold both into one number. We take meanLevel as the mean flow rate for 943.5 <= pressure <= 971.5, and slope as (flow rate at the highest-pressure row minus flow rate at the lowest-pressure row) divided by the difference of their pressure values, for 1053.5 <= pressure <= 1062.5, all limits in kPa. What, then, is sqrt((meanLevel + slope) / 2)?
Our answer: 4.094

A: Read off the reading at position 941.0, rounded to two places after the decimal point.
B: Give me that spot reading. 34.37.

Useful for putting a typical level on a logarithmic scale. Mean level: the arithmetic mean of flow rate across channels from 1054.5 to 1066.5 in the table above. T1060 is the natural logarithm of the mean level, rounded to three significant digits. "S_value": 3.44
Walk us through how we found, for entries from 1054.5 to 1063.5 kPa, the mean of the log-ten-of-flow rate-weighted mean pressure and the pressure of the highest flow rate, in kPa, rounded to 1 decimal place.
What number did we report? 1058.5 kPa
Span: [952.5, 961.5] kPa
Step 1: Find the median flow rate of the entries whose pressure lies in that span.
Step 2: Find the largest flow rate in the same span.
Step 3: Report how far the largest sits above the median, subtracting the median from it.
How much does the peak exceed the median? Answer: 1.7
